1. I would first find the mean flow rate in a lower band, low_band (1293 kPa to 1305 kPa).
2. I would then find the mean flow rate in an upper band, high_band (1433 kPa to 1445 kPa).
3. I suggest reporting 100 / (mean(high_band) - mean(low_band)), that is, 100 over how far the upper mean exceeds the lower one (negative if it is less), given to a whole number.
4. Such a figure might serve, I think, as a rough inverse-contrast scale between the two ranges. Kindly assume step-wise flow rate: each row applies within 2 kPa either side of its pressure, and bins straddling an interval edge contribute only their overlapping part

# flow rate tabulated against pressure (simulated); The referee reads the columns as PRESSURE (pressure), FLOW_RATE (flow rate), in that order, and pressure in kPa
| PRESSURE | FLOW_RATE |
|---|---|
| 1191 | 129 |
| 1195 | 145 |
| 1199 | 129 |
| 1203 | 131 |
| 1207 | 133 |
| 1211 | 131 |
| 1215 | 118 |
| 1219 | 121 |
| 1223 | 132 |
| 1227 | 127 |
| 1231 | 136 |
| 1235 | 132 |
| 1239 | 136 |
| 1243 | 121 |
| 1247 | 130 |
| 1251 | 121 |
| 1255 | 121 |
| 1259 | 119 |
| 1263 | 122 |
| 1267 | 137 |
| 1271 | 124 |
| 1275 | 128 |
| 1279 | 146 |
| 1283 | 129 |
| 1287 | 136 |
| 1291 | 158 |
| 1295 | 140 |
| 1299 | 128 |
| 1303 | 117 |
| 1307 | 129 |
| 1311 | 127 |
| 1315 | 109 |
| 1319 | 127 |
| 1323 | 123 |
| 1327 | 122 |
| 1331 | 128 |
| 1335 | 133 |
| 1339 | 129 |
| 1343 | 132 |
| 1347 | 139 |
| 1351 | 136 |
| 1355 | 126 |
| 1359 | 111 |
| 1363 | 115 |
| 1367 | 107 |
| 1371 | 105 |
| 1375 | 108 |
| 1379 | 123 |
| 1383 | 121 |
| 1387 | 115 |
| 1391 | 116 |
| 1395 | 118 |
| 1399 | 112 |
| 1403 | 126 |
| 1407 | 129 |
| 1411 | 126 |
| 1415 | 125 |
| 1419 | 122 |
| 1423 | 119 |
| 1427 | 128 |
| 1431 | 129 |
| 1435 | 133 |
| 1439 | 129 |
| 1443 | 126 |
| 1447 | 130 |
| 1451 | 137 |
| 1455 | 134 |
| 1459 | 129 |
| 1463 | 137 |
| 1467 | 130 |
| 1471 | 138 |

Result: 100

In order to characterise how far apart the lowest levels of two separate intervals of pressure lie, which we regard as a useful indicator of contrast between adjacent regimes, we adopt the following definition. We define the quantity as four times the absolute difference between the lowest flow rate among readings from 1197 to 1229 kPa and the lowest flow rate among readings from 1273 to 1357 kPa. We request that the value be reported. 36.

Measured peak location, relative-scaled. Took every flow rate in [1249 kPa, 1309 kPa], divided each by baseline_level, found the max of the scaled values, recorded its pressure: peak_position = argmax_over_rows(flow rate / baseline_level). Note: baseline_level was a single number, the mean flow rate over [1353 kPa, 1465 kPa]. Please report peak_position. 1291 kPa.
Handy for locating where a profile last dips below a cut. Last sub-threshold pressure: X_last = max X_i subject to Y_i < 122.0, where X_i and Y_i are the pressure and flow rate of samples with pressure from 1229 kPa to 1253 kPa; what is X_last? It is 1251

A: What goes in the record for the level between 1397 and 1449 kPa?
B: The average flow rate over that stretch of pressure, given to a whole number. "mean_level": 126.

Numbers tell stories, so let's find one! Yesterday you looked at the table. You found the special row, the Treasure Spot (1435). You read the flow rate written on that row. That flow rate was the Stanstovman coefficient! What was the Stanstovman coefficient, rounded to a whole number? 133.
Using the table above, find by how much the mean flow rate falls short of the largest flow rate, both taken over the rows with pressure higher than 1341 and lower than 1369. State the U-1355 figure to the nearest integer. 15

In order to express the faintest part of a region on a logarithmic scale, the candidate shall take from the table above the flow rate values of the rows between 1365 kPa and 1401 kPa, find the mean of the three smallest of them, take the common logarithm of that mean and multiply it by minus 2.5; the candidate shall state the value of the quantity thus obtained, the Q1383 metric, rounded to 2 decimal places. -5.07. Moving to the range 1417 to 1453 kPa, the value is -5.22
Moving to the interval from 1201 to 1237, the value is -5.22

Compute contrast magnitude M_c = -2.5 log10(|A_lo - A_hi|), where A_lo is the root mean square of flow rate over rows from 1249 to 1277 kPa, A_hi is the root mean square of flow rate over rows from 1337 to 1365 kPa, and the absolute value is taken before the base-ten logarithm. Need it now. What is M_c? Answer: -1.0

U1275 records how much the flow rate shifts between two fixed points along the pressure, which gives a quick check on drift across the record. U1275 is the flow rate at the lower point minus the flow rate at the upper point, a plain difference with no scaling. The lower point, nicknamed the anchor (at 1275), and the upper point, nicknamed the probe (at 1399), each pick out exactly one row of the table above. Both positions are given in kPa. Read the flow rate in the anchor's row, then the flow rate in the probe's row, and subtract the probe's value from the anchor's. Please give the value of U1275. 16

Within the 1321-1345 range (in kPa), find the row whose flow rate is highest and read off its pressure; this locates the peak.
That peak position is 1335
